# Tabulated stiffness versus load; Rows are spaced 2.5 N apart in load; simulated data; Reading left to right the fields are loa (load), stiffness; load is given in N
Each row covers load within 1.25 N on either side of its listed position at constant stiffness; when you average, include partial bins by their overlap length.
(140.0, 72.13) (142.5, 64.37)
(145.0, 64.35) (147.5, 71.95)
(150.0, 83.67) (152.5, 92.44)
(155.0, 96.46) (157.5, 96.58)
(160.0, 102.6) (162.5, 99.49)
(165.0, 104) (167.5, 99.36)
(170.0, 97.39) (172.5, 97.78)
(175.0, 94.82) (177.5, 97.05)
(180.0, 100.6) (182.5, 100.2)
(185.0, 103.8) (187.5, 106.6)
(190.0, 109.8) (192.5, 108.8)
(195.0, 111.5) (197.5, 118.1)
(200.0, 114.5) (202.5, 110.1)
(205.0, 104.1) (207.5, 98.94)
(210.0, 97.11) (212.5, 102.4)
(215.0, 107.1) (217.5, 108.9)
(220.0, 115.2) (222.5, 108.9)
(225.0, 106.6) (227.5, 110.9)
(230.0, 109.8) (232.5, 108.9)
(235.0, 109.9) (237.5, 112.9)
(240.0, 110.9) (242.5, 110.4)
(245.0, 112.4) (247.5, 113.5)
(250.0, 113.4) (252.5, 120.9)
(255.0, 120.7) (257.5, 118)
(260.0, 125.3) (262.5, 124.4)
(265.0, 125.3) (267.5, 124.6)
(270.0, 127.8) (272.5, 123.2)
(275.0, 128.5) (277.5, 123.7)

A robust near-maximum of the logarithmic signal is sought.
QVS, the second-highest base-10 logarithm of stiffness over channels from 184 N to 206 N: 2.06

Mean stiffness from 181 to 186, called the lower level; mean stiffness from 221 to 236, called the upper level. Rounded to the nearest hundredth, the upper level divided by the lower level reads 1.07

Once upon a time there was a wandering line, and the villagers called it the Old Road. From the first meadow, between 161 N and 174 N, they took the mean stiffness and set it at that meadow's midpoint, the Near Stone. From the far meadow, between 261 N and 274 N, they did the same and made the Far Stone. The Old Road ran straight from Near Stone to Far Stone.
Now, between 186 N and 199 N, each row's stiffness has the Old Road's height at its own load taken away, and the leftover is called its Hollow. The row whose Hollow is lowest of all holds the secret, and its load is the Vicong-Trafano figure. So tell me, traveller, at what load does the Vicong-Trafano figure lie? 187.5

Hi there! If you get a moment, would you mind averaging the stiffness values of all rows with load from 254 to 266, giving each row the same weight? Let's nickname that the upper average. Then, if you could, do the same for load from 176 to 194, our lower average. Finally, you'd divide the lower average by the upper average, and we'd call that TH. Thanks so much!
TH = 0.846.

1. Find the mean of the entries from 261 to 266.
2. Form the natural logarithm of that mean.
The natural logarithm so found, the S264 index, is 4.83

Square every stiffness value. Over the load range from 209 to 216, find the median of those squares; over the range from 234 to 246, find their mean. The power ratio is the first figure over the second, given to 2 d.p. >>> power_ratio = 0.85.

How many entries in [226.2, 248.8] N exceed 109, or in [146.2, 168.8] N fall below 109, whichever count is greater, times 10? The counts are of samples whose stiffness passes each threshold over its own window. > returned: 90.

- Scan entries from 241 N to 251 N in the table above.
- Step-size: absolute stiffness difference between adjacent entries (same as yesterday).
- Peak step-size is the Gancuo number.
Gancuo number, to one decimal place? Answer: 2.0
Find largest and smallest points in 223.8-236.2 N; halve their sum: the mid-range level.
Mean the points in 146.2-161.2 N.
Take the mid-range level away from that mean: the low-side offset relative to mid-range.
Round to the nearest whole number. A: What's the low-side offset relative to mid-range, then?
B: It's -18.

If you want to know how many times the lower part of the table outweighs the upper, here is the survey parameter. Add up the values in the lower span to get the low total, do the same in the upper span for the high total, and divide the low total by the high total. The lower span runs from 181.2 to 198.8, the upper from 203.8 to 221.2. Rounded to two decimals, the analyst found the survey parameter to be 1.03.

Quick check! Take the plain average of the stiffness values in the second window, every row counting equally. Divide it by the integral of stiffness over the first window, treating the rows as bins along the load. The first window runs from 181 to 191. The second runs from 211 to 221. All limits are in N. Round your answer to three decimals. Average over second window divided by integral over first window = 0.103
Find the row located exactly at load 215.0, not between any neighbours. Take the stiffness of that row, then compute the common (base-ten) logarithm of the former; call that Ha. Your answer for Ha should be 2.03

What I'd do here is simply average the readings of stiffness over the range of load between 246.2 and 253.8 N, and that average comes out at 116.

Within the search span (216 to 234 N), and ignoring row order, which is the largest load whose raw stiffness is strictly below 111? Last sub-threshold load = 232.5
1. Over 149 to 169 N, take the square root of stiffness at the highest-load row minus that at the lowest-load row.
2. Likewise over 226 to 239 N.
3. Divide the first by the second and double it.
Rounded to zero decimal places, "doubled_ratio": 17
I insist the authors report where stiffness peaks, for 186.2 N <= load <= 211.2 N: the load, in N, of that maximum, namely 197.5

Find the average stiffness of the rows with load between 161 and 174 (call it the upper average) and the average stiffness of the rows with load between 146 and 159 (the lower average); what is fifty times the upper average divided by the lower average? 56.5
